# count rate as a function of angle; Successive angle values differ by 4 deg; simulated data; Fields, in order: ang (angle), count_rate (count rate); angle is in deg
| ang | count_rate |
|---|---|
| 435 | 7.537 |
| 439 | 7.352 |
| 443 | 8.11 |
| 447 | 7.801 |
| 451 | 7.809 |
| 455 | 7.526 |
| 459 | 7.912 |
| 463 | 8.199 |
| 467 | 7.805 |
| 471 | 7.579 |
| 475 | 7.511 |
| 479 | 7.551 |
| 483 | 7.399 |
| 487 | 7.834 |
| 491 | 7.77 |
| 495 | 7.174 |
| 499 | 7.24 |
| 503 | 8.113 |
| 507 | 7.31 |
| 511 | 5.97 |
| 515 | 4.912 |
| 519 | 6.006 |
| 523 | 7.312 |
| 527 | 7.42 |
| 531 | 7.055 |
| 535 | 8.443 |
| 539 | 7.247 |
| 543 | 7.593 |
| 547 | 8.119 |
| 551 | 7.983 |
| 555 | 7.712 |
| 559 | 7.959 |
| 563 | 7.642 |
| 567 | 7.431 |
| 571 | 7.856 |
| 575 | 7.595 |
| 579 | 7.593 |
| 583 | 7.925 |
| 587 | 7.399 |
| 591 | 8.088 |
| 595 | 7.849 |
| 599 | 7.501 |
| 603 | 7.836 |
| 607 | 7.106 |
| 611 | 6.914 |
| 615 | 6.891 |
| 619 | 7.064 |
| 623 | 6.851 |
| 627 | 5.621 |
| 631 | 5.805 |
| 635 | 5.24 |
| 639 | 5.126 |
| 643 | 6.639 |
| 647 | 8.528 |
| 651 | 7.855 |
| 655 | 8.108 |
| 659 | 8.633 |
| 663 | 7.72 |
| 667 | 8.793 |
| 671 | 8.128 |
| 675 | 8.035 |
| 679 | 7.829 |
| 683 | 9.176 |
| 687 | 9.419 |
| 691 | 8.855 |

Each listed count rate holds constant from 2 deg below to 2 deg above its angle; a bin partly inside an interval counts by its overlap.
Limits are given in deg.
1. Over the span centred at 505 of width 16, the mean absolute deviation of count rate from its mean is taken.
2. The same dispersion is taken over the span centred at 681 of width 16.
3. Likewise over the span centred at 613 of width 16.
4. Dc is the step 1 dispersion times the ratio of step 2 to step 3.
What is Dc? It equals 4.4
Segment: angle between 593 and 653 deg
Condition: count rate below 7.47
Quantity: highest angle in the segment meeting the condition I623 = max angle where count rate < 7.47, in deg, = 643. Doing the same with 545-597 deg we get 587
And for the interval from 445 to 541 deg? 539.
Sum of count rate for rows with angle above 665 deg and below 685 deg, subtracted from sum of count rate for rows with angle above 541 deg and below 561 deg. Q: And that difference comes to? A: -3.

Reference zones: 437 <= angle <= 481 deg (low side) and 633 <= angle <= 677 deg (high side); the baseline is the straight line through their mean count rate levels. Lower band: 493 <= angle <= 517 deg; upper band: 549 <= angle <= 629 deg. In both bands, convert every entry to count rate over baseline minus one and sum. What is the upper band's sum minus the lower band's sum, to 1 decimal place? 0.3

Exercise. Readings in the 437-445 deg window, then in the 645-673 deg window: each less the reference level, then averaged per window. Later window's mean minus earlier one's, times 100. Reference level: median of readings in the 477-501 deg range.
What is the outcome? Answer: 52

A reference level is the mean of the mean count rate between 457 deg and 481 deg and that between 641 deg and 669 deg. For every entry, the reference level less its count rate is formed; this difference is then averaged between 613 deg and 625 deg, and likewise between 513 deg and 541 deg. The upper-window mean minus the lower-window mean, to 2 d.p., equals -0.02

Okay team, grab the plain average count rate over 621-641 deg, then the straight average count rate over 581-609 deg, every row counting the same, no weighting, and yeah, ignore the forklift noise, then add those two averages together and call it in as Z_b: 13.4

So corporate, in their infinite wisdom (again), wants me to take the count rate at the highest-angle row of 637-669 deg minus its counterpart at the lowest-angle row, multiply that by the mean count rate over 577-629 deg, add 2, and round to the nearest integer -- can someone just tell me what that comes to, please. 29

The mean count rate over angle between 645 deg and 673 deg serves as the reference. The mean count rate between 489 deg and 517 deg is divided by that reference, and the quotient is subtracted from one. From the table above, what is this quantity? 0.16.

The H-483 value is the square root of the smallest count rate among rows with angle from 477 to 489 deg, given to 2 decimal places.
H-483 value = 2.72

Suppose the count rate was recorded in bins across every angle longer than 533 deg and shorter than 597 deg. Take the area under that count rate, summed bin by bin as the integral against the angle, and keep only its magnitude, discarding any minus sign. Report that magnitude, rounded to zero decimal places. 498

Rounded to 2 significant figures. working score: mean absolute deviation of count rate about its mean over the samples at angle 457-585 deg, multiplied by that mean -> 3.4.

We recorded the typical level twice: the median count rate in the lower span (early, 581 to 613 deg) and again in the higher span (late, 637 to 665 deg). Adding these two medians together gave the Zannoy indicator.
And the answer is 15.5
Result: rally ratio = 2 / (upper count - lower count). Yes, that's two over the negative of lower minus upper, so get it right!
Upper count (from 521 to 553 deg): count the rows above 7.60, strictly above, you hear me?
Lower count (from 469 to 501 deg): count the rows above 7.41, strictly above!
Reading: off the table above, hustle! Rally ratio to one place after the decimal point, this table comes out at -1.0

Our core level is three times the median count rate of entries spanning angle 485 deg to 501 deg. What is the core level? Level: 22.5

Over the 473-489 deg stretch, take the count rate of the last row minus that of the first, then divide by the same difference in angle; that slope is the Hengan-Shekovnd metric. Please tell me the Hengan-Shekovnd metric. 0.03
